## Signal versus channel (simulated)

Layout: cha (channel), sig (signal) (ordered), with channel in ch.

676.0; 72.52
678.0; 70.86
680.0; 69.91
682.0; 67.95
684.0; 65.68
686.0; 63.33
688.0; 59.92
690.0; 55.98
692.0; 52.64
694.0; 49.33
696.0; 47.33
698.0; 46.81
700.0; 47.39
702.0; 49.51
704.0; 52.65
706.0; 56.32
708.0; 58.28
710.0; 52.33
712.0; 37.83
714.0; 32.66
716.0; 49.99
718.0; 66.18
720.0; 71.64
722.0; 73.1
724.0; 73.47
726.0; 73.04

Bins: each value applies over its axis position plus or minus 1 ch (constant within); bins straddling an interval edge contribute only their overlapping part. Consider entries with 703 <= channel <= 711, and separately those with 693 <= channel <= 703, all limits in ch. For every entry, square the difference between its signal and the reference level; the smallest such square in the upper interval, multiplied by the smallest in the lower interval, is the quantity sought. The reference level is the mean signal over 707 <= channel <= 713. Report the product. 0.007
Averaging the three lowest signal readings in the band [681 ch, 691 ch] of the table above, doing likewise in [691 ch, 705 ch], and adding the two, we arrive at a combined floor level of 107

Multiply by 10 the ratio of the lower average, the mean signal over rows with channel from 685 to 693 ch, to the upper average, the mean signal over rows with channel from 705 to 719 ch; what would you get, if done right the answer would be 11.5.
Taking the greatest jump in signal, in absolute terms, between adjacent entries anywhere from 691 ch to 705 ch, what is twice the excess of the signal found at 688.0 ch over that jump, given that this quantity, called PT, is 113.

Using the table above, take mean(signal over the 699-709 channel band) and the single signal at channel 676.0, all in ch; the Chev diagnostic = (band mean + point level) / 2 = 63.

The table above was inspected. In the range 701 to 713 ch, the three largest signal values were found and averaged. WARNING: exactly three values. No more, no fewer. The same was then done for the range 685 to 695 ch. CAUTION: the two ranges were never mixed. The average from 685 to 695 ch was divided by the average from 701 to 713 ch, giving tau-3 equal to 1.07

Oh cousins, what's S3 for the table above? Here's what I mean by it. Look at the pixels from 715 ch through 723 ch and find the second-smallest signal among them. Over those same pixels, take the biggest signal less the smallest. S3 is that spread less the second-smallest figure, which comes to -43.1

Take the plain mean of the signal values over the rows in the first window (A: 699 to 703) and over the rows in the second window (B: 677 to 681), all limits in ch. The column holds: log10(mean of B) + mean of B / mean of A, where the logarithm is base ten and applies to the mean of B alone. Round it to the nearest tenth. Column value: 3.3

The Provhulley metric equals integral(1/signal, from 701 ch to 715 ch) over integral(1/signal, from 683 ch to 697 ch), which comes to 1.19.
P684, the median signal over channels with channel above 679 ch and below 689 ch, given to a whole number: 66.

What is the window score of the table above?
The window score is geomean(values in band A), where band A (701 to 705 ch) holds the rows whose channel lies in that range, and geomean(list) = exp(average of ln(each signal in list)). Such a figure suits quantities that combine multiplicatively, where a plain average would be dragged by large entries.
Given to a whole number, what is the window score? 51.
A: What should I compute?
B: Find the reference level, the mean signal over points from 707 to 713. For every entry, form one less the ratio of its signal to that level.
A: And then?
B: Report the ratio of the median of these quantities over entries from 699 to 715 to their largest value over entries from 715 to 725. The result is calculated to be 2.8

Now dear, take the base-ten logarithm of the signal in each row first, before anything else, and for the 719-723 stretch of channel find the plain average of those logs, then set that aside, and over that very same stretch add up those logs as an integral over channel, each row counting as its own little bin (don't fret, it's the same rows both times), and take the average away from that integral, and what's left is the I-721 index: 5.6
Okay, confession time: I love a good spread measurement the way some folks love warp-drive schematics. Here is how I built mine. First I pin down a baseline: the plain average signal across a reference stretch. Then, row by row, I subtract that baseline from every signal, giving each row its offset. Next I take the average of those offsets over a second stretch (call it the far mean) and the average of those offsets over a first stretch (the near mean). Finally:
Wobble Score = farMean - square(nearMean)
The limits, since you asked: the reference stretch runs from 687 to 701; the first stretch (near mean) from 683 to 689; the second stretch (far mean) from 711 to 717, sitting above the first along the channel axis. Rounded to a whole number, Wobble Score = -147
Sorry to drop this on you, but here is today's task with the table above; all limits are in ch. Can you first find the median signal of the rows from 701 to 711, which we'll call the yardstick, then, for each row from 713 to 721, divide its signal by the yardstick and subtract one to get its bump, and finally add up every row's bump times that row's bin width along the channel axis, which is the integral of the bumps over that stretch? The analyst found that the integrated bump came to 0.37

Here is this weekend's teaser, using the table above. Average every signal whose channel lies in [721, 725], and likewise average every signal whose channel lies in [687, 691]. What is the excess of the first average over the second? 15.3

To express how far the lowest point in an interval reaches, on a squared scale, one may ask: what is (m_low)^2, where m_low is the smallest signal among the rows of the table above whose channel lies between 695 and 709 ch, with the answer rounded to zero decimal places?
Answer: 2191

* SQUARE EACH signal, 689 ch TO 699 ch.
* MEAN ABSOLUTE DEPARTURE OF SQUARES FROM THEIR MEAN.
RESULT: 319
